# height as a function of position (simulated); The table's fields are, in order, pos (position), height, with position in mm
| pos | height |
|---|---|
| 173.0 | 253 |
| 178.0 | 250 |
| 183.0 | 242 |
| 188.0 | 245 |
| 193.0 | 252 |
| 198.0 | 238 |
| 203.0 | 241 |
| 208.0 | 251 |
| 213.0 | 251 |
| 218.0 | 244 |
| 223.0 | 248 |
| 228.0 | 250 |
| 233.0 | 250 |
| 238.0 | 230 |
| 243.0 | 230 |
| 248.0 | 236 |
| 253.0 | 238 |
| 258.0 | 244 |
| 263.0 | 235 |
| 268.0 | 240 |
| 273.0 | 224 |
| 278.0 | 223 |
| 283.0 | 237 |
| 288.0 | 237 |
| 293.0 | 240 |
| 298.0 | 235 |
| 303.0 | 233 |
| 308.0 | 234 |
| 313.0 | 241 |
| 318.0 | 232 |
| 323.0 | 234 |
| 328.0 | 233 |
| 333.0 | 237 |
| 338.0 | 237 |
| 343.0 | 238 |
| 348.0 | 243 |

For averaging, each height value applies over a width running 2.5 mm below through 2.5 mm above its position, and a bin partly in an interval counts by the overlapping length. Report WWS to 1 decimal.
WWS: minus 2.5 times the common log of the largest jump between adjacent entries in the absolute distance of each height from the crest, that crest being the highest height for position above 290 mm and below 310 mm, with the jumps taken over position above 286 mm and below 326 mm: -2.1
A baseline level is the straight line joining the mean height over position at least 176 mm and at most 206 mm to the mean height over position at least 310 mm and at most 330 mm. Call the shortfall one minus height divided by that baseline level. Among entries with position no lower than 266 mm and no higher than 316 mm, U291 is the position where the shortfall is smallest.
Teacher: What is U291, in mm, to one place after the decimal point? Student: 313.0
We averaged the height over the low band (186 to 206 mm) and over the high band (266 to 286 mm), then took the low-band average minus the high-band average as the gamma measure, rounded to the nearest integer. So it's 13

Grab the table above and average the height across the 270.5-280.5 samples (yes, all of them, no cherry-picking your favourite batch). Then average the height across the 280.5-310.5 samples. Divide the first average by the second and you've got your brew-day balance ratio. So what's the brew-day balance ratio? 0.95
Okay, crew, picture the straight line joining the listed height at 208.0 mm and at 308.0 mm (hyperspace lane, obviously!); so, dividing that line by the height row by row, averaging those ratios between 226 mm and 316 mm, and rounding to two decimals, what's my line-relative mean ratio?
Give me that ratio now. 1.02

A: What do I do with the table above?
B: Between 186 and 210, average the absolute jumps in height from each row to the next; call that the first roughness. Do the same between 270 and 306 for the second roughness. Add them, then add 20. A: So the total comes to 33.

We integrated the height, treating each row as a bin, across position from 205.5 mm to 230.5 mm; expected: 6220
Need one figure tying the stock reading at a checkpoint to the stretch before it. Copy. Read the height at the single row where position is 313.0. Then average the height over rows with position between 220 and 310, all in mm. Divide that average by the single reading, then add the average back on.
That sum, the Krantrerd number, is 238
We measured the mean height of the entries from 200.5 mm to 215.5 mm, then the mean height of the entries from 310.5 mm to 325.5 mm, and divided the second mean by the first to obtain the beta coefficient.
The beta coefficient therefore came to 0.95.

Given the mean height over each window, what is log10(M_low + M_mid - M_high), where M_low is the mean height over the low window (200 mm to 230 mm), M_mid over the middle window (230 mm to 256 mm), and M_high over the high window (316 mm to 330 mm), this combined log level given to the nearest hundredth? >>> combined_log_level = 2.40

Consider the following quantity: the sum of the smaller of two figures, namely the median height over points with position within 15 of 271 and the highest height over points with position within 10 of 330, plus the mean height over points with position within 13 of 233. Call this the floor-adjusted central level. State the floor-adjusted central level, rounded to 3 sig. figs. 478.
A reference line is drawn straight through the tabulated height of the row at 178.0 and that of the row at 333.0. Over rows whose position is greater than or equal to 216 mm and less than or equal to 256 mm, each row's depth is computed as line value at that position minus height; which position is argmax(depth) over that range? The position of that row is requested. 238.0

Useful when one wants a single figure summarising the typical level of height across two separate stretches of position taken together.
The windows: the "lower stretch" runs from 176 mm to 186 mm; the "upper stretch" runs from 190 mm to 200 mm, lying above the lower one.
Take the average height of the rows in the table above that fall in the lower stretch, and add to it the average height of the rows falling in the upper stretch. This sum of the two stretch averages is 491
